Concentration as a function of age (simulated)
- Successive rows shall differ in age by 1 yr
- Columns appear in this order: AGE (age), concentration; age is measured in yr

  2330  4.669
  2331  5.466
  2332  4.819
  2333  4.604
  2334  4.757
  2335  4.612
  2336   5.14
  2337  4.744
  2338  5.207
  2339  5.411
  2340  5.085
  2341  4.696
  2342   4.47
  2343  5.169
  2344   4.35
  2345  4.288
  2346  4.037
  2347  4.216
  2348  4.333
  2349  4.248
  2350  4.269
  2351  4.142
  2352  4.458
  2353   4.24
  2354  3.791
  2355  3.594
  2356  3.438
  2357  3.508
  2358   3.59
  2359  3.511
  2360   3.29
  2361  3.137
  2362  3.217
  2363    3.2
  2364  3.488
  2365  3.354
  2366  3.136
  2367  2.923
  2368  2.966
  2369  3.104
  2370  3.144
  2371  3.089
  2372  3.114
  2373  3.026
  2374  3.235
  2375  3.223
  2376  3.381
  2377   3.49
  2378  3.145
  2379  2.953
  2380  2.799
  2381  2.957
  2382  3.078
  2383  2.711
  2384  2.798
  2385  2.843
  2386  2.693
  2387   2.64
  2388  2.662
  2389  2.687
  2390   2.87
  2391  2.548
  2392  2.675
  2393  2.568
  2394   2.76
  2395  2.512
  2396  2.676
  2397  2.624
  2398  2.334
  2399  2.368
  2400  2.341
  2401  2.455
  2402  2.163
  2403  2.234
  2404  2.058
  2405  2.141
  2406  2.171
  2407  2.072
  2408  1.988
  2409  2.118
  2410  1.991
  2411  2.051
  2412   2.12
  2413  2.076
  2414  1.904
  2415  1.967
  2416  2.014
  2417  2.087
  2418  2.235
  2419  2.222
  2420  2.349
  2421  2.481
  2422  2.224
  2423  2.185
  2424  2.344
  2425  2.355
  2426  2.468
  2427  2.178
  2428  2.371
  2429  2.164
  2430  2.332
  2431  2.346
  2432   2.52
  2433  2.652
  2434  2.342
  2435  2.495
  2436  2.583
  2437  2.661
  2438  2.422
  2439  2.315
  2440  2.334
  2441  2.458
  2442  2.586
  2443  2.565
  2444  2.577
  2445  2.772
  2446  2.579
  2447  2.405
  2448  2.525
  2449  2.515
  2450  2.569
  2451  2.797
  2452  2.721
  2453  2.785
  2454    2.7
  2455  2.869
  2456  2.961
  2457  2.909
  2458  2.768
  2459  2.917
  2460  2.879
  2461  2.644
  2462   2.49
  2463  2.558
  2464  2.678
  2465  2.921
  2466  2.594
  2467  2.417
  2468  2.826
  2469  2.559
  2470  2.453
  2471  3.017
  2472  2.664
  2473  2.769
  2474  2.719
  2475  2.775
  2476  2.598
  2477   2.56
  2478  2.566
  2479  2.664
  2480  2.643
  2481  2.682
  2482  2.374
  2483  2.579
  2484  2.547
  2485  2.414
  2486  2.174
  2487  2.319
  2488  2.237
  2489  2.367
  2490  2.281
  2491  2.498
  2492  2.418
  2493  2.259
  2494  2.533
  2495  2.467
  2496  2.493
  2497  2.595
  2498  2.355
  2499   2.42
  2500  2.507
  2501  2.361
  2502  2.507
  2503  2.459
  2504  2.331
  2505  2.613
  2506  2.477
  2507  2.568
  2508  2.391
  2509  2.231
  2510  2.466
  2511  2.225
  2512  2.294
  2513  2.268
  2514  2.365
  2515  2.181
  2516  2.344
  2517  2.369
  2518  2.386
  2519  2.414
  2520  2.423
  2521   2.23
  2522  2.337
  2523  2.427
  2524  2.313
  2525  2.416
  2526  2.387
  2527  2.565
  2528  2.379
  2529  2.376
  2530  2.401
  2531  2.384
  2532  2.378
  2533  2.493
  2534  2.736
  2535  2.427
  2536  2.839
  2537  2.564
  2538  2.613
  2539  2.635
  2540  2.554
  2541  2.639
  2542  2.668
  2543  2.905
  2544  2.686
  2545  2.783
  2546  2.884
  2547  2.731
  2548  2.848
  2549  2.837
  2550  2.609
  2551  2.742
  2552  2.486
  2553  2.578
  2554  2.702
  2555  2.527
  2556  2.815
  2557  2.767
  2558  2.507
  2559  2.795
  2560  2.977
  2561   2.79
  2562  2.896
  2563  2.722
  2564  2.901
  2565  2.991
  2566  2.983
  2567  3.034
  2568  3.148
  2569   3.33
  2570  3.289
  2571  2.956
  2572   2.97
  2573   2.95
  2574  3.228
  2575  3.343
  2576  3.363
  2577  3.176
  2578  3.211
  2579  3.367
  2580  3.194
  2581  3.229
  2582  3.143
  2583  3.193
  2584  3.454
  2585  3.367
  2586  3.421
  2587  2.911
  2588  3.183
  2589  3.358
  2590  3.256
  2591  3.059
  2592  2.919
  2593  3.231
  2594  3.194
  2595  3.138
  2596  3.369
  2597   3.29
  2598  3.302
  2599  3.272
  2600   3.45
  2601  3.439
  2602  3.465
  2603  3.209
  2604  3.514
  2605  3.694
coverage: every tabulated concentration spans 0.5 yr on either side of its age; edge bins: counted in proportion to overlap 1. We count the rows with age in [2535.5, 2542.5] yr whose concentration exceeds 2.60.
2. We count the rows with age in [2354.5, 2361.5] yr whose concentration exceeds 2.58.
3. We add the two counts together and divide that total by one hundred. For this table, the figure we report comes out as 0.12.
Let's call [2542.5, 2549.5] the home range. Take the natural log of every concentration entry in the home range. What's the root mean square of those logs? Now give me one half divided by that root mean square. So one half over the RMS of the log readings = 0.48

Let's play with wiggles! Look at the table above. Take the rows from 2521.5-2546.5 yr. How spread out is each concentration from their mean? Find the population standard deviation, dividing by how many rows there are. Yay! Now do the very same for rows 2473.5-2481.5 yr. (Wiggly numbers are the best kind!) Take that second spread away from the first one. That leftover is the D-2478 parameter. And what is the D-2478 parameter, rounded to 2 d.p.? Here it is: 0.11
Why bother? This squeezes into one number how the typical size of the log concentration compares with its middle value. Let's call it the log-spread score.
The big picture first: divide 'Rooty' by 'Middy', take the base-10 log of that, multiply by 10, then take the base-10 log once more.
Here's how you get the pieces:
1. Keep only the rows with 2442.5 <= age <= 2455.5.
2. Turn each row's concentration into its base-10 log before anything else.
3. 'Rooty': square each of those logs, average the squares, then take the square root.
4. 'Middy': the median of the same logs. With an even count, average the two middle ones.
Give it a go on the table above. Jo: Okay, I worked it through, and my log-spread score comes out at -0.94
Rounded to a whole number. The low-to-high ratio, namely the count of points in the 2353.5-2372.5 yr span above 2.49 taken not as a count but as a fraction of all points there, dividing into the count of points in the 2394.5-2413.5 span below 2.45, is 15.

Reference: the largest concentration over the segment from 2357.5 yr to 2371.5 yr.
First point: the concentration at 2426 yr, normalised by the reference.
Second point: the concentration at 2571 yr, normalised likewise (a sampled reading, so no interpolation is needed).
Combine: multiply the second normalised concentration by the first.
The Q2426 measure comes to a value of 0.57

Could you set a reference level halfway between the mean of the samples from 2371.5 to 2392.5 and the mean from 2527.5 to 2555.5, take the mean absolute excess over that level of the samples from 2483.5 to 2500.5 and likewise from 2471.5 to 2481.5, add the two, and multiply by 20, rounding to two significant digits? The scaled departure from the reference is 9.7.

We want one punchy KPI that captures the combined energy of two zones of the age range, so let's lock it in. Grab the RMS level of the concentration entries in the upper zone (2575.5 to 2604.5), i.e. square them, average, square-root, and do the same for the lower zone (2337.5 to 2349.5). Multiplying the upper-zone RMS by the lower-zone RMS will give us 15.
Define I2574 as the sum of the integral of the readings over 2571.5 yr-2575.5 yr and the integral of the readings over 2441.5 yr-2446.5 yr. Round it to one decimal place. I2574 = 25.6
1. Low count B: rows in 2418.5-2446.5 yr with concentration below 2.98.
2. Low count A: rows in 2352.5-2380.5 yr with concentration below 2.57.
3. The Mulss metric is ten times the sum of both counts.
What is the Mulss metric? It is 280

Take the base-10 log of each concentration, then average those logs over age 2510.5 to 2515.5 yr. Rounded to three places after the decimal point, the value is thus 0.355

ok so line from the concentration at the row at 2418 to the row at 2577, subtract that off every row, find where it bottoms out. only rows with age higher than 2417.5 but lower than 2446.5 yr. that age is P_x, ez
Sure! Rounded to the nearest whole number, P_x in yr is 2429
